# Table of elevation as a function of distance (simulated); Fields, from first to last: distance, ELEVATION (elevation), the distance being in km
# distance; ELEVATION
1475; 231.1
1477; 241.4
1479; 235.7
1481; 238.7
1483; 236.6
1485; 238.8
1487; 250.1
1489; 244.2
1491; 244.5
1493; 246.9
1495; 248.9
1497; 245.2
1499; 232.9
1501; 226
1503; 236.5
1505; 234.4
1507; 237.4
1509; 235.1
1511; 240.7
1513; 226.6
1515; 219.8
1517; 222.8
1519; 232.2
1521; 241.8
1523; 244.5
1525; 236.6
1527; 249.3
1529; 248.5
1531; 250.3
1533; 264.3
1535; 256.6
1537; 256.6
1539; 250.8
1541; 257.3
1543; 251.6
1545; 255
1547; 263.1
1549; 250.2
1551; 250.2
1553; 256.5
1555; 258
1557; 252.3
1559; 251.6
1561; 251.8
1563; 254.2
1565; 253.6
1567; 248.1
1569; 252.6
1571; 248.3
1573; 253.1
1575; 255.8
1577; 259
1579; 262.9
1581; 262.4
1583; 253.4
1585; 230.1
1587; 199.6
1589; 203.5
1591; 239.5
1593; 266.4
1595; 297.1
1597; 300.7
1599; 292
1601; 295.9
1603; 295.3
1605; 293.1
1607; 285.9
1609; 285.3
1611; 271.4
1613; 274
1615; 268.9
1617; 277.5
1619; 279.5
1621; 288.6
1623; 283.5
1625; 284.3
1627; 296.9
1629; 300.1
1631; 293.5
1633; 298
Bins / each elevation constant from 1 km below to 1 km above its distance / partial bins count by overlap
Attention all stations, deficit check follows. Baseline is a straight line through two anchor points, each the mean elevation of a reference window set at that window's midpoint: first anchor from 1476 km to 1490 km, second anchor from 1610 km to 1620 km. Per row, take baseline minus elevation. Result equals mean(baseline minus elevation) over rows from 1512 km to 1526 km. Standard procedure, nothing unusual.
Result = 18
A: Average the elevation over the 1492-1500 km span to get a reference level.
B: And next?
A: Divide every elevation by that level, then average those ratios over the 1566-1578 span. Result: 1.04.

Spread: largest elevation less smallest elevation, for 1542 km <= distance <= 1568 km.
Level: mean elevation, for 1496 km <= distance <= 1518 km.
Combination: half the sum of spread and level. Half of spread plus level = 124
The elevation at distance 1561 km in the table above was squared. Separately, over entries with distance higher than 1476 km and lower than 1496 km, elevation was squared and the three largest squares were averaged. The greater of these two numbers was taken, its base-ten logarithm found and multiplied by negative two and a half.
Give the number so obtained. -12.01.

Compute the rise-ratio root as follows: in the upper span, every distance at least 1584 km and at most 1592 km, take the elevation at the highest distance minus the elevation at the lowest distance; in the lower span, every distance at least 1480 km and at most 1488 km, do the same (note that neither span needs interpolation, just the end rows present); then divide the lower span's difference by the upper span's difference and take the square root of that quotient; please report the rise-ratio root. 1.1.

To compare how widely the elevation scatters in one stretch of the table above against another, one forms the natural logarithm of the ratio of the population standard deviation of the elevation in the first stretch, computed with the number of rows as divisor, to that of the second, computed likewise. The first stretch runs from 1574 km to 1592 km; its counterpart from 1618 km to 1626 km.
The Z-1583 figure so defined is 2.0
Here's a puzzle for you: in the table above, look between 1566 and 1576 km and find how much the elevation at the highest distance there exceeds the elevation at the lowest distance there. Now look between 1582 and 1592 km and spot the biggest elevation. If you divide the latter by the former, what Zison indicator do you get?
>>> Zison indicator 33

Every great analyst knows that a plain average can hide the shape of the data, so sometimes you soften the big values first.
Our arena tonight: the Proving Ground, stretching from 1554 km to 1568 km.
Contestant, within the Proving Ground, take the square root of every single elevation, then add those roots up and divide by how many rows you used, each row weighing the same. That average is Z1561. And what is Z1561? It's 15.9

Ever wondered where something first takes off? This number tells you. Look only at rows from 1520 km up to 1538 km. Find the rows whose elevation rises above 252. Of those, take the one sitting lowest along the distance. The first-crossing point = 1533 km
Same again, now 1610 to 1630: 1611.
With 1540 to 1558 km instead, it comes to 1541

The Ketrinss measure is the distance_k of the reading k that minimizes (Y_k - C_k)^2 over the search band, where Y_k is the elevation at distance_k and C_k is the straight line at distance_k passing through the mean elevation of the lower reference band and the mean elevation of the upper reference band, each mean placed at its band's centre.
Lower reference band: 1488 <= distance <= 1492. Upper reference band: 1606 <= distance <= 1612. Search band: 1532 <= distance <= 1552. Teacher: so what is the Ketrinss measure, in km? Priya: 1547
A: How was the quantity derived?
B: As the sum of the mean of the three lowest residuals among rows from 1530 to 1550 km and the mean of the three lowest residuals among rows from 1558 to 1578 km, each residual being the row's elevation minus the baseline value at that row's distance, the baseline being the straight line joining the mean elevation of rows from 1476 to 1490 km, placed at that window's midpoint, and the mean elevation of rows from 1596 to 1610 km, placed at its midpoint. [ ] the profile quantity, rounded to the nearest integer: -45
